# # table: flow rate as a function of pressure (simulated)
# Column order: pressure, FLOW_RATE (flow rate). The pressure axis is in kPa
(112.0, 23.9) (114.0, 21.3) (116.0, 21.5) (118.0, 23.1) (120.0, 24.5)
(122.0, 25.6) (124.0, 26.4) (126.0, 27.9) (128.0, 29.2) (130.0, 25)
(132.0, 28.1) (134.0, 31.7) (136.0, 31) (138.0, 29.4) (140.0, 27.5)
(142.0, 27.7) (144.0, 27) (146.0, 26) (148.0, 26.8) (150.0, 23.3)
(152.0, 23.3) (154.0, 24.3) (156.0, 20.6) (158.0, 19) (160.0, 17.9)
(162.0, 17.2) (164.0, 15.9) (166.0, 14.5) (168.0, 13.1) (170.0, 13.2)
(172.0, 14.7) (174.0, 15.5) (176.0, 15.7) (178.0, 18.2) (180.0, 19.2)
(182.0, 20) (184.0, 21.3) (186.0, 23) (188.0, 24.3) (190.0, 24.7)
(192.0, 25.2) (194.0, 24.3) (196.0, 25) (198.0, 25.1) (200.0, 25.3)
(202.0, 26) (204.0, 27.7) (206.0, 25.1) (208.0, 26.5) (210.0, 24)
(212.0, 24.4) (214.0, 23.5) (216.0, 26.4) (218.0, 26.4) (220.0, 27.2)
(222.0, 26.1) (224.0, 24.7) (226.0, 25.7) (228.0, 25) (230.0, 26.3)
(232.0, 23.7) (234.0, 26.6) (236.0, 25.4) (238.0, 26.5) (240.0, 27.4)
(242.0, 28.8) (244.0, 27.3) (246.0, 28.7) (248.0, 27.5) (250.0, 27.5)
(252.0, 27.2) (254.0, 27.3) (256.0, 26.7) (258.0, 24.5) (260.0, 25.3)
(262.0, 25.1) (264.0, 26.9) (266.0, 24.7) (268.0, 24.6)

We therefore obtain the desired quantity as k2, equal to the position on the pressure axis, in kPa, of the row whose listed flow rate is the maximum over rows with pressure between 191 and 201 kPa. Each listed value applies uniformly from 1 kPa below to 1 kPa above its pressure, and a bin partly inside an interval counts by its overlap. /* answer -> 200.0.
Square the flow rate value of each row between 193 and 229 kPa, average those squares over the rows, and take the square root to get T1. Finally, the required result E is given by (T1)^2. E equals 650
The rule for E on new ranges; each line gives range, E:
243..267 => 707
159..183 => 269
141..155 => 652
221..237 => 648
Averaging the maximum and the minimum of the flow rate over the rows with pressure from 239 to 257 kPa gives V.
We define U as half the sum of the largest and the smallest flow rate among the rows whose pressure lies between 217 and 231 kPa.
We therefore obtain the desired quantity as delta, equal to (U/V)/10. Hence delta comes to 0.094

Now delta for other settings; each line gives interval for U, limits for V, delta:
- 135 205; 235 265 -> 0.083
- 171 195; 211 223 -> 0.079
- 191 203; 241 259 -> 0.094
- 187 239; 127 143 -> 0.090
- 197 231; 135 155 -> 0.094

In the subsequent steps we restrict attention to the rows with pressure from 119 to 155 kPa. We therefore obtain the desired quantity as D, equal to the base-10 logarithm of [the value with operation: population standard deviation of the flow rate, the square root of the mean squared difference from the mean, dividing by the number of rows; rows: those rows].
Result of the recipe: 0.4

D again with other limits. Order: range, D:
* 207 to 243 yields 0.1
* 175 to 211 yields 0.5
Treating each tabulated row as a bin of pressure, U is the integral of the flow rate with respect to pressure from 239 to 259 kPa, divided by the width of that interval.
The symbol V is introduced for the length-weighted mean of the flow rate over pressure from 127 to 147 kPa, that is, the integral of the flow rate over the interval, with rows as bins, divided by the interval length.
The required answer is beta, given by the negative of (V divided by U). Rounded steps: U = 27.3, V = 28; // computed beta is -1.04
